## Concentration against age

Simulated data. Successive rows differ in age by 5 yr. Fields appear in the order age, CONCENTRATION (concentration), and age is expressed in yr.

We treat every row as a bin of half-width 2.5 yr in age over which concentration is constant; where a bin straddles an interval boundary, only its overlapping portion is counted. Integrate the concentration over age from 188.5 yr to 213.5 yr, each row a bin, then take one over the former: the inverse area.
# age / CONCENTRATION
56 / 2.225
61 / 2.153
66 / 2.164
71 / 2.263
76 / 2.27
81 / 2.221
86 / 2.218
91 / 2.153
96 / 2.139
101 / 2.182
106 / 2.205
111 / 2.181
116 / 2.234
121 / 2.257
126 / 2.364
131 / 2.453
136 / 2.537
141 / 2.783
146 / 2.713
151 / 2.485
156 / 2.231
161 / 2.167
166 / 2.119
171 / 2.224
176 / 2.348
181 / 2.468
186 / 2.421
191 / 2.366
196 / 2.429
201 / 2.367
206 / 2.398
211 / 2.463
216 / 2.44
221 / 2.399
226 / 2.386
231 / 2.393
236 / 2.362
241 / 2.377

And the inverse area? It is 0.0166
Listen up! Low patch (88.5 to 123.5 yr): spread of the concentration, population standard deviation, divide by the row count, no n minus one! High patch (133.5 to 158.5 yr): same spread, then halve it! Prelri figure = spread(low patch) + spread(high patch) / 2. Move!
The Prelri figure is 0.14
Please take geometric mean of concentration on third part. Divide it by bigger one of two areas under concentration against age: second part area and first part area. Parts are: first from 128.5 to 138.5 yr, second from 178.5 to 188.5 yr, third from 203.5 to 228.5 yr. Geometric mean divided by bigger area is 0.10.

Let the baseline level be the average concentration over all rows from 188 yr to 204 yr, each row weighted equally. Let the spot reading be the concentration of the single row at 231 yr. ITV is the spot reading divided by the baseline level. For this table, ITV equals 1.002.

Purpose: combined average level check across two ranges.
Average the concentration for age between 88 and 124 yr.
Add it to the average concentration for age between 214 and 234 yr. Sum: 4.60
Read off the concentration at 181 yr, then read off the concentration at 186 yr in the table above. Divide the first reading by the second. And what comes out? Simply 1.02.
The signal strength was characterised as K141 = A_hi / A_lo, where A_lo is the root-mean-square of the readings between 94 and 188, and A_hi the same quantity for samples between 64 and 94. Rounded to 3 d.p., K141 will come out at 0.943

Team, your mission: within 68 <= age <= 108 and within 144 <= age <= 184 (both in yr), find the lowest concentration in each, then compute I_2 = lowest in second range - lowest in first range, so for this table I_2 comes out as 0.0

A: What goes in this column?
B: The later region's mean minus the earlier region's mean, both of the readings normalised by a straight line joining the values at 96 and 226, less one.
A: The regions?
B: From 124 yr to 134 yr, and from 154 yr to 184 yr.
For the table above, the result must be -0.10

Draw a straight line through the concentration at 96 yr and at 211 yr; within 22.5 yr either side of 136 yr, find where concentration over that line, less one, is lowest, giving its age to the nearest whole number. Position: 156 yr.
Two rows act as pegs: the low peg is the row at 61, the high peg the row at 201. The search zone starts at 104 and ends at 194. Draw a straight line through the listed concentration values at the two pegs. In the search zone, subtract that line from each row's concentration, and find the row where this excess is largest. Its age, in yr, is 141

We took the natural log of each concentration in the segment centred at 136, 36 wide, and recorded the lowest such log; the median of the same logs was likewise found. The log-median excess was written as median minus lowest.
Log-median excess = 0.10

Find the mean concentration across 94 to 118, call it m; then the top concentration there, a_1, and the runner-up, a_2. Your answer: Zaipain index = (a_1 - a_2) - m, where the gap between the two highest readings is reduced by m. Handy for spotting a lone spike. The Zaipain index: -2.16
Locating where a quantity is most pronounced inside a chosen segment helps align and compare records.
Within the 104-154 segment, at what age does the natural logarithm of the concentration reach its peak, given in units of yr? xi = 141 yr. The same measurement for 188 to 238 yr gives 211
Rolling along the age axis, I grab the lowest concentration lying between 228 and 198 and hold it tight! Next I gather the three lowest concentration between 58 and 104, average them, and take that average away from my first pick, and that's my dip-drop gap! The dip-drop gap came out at 0.22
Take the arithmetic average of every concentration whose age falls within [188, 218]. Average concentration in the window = 2.41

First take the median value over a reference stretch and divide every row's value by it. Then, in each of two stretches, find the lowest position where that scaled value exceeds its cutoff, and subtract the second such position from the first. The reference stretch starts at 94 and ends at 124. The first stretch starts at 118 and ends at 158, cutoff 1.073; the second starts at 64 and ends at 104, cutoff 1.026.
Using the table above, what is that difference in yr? 55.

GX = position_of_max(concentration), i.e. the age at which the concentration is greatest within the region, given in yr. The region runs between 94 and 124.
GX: 121 yr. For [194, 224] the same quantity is 211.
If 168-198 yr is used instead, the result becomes 181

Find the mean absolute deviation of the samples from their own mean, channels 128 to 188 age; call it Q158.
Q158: 0.162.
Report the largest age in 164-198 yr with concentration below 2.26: 171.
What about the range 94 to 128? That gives 121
